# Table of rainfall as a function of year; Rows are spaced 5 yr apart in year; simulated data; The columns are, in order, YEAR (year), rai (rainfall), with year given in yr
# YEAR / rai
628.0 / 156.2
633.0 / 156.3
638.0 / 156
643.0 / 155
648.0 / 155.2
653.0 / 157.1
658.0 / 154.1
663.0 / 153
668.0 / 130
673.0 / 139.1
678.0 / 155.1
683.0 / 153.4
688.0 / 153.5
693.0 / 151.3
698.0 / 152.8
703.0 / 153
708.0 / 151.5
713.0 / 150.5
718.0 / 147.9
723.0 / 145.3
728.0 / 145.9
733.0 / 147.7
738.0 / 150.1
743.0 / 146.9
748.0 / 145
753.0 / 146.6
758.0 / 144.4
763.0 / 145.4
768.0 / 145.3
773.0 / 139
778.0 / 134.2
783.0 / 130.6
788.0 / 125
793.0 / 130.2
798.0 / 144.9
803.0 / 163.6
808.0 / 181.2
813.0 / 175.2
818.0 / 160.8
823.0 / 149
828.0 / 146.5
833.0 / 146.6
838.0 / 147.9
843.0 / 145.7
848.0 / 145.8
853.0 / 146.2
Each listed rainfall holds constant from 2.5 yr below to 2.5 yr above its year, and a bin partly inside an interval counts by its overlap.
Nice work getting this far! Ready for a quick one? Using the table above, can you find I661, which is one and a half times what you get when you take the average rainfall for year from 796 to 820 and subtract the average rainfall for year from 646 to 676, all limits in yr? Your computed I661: 26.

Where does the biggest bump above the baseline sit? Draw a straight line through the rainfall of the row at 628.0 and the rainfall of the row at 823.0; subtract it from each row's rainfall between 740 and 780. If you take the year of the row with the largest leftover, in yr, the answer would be 753.0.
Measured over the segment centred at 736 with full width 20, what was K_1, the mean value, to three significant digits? 148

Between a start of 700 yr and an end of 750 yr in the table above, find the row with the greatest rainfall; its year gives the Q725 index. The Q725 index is 703.0 yr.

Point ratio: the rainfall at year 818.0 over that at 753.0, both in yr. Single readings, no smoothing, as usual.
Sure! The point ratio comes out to 1.10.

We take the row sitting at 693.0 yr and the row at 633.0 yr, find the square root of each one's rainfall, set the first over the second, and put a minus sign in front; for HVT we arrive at -0.98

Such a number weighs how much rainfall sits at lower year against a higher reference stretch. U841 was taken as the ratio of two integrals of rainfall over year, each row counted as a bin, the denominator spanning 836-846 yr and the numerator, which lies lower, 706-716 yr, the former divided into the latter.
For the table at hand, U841 1.03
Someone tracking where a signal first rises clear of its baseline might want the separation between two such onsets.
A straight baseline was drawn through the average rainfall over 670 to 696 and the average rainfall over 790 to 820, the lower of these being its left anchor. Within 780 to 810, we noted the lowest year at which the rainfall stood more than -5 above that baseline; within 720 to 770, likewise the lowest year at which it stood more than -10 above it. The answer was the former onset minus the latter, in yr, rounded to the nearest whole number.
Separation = 80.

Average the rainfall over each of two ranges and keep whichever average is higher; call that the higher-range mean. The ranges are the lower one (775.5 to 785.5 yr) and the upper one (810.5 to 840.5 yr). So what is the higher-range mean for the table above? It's 154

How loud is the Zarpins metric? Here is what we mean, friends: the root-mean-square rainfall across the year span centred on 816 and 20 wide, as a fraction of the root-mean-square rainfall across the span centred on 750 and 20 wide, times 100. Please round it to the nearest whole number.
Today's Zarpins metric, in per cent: 115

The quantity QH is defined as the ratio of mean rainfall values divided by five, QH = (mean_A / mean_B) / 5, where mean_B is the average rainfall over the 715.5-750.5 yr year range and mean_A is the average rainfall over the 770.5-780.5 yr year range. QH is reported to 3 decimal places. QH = 0.186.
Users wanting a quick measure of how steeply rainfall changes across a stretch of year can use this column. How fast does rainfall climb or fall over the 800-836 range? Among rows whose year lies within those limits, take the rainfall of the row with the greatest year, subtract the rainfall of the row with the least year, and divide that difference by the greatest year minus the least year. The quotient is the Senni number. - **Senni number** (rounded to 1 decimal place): -0.6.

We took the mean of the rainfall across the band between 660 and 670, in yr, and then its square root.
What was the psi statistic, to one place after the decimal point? 11.9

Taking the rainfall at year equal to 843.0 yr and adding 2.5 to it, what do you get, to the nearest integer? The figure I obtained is 148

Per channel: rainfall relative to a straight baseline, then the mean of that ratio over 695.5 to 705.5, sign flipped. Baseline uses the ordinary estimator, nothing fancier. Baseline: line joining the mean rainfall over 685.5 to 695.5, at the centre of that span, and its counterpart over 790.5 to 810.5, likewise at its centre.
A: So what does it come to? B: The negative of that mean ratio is -1.002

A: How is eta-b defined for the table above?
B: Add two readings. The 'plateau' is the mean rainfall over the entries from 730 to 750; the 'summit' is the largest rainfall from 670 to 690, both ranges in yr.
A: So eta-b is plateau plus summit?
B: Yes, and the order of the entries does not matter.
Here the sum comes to 303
